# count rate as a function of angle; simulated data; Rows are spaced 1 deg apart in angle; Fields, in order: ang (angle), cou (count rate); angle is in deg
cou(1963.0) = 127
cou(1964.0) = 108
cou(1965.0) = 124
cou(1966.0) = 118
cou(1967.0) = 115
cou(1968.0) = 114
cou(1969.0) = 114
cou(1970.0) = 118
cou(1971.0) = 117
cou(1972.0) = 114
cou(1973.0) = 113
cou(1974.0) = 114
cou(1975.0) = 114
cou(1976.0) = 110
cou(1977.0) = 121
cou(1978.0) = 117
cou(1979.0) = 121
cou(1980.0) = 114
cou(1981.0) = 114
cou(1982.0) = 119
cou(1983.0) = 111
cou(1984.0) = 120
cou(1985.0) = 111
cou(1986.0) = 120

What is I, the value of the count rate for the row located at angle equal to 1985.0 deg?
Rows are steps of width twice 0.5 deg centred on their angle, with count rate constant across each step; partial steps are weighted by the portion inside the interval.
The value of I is 111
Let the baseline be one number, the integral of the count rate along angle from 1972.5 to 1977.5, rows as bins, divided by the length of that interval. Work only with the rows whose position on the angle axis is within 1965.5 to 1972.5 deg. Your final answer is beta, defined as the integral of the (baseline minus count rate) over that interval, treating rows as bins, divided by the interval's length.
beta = -1.3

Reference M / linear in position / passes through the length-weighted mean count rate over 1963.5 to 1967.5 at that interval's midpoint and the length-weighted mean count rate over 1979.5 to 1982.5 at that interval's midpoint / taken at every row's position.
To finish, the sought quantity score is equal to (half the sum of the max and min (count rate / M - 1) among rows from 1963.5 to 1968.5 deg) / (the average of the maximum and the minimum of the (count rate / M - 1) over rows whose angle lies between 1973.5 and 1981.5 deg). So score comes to 1.0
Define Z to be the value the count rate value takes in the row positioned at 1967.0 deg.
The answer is 115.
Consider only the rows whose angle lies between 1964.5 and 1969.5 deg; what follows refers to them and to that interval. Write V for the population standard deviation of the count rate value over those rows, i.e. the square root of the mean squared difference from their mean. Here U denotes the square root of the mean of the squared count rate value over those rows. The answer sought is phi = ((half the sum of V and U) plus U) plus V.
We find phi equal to 181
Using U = 117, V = 3.79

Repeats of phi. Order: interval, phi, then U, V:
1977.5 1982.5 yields 180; 117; 2.76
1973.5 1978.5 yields 178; 115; 3.66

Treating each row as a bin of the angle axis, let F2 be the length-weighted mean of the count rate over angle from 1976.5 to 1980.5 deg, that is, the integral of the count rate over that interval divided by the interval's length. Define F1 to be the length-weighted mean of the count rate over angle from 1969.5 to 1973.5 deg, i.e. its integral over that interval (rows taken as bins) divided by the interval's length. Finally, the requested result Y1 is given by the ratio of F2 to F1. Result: 1.02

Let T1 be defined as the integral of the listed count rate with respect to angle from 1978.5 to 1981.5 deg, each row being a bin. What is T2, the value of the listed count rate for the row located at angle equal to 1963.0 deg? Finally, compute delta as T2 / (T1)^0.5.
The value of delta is 6.80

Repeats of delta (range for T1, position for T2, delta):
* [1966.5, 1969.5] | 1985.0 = 5.99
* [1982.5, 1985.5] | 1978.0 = 6.33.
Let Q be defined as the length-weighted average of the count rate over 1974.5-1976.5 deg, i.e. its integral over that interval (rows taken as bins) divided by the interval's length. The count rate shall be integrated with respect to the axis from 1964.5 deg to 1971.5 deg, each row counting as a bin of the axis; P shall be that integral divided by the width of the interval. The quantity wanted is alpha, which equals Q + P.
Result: 229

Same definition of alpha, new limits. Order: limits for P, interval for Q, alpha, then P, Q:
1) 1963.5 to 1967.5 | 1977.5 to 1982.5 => 233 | 116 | 117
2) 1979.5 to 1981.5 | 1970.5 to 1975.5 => 228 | 114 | 114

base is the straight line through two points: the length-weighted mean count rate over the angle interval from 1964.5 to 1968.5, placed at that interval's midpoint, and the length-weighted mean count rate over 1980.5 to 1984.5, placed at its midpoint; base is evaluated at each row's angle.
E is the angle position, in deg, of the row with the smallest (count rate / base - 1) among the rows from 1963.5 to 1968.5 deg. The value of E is 1964.0 deg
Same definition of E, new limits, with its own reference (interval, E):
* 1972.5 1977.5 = 1976.0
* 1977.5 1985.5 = 1983.0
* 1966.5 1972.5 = 1968.0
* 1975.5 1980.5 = 1976.0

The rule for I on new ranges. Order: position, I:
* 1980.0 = 114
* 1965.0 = 124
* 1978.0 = 117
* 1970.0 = 118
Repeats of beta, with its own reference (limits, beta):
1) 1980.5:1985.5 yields -0.6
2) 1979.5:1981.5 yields 0.4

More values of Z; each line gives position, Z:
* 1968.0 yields 114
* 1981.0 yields 114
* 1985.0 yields 111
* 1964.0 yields 108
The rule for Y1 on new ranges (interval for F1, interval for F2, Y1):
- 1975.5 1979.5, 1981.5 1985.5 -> 0.98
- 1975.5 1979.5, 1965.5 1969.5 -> 0.98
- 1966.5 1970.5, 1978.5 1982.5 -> 1.02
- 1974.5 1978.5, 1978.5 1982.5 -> 1.01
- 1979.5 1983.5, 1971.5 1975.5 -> 0.99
